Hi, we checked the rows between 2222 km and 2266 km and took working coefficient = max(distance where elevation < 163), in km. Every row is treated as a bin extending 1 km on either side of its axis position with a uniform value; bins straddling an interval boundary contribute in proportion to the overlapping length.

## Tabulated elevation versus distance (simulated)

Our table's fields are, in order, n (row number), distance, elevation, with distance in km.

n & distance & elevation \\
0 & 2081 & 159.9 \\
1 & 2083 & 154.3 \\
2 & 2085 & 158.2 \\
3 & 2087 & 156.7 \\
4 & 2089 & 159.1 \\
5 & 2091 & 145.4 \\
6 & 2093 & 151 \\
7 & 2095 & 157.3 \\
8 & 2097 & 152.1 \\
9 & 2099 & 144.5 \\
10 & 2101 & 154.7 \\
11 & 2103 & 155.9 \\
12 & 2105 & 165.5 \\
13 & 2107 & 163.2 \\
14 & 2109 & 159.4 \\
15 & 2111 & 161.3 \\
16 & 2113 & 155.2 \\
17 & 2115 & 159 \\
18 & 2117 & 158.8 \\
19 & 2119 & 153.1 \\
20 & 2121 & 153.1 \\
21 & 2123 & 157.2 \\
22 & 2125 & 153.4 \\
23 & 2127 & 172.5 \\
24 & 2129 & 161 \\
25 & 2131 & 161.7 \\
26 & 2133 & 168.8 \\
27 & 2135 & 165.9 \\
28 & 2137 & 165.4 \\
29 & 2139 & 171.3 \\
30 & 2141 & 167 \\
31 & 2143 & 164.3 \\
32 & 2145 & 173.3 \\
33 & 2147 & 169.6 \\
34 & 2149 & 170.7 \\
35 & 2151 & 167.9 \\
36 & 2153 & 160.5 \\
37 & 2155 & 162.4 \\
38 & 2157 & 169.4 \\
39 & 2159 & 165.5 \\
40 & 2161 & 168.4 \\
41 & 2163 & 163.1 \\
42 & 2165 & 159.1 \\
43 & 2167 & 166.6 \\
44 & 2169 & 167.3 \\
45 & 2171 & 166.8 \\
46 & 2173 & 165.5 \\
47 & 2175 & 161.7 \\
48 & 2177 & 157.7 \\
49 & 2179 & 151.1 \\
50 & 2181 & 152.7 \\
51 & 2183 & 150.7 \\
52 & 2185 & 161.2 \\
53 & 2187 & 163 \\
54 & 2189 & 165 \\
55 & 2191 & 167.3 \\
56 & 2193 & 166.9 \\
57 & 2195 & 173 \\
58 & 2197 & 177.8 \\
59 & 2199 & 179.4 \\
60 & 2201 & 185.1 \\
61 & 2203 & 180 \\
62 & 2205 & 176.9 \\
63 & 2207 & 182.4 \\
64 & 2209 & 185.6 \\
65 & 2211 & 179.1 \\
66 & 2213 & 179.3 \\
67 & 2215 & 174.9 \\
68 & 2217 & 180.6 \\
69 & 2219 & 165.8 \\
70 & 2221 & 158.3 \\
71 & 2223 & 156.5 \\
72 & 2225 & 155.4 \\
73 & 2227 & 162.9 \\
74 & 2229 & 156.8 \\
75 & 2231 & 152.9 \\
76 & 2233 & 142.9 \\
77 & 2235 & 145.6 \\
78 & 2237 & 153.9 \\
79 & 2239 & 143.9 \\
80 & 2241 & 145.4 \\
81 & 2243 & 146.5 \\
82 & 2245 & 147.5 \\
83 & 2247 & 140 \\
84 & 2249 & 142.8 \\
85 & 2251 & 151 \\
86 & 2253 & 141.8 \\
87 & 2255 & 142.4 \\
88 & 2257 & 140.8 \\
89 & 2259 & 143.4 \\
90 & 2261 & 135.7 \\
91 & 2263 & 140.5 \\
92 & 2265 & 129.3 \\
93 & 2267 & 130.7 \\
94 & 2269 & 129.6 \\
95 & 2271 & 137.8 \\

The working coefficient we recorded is 2265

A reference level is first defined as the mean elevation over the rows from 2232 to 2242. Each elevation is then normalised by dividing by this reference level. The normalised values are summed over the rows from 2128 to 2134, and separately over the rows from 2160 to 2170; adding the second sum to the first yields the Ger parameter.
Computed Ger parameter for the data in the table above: 9.0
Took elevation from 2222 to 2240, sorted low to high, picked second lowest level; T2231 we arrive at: 143.9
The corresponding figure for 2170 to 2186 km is 151.1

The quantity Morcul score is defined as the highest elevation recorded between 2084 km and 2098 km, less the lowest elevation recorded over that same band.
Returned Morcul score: 14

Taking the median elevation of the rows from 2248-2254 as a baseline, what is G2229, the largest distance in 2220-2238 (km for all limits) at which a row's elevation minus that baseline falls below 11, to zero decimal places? 2235 km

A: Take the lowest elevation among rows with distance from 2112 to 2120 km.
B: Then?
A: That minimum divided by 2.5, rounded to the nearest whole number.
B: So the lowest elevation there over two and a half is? 61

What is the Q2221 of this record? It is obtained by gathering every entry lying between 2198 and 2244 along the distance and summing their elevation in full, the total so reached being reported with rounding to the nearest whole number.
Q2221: 3790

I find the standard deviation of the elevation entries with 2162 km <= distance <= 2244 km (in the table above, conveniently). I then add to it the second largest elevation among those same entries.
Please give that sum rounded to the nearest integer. 197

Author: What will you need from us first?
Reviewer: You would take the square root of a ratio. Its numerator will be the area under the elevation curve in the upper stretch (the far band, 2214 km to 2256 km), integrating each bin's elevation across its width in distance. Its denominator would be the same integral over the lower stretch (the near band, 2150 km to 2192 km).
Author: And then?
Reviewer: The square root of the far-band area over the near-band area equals 0.97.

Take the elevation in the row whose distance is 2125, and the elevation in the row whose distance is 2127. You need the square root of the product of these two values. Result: 163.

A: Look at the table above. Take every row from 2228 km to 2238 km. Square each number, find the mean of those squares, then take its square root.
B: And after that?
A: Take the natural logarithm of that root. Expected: 5.01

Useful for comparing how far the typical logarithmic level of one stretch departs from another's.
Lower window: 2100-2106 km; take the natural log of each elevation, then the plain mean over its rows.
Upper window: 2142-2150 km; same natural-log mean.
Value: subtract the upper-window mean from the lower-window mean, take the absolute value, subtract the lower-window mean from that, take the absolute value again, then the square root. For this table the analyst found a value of 2.236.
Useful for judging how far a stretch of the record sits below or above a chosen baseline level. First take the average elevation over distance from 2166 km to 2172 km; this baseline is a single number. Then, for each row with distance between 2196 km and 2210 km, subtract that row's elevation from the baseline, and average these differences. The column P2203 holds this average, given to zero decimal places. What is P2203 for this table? -14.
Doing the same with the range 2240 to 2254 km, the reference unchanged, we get 22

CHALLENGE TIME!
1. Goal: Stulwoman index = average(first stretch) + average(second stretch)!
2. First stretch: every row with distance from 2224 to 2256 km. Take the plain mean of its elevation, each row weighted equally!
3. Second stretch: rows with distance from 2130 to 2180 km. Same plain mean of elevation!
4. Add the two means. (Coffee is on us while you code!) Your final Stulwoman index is 313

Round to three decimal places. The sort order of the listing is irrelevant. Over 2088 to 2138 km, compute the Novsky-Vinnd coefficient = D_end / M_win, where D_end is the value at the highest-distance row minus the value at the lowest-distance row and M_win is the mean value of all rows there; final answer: 0.040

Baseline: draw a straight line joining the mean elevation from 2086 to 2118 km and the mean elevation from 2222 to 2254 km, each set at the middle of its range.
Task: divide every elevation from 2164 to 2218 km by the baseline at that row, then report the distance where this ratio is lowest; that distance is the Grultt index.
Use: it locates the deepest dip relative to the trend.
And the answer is 2183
